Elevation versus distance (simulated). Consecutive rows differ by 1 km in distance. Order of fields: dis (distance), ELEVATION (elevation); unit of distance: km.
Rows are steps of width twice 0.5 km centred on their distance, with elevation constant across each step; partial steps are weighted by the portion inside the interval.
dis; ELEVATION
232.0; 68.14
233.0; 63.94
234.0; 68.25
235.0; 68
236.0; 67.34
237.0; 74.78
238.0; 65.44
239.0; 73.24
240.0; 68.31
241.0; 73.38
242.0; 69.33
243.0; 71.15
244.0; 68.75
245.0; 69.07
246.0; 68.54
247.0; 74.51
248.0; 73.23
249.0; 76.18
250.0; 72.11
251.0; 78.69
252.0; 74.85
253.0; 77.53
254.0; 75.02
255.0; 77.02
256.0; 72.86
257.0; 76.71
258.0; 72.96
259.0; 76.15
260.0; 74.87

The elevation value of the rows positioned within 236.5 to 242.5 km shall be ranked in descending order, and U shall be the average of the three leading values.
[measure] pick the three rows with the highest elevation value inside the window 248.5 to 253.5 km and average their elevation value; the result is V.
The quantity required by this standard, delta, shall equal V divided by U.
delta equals 1.05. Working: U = 73.8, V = 77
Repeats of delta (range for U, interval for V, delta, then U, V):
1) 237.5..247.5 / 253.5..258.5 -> 1.03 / 73.7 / 76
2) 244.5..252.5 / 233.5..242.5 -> 0.96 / 76.6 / 74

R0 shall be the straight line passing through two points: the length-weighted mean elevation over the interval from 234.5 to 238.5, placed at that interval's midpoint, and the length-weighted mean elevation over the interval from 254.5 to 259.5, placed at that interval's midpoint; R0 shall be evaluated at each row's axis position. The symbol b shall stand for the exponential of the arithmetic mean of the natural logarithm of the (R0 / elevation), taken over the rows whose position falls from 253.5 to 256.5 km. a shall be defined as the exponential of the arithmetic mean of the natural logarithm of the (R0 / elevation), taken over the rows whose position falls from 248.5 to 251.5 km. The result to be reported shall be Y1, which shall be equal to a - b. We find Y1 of -0.029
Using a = 0.97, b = 0.99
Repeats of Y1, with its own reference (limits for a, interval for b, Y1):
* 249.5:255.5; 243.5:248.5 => -0.042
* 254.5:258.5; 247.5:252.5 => 0.028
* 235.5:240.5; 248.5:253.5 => 0.028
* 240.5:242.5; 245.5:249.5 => -0.002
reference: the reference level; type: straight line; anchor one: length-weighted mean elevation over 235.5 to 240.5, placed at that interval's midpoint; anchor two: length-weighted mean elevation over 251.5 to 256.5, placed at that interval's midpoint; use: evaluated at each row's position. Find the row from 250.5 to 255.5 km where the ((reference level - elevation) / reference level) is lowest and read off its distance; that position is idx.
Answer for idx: 251.0 km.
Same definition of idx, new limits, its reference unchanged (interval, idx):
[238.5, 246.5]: 239.0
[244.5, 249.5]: 249.0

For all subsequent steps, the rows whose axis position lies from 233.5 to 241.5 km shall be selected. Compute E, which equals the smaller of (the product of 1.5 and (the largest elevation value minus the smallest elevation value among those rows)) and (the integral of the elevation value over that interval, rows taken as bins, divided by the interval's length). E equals 14.0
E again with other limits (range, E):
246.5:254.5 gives 9.9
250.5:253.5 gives 5.8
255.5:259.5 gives 5.8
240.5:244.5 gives 6.9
